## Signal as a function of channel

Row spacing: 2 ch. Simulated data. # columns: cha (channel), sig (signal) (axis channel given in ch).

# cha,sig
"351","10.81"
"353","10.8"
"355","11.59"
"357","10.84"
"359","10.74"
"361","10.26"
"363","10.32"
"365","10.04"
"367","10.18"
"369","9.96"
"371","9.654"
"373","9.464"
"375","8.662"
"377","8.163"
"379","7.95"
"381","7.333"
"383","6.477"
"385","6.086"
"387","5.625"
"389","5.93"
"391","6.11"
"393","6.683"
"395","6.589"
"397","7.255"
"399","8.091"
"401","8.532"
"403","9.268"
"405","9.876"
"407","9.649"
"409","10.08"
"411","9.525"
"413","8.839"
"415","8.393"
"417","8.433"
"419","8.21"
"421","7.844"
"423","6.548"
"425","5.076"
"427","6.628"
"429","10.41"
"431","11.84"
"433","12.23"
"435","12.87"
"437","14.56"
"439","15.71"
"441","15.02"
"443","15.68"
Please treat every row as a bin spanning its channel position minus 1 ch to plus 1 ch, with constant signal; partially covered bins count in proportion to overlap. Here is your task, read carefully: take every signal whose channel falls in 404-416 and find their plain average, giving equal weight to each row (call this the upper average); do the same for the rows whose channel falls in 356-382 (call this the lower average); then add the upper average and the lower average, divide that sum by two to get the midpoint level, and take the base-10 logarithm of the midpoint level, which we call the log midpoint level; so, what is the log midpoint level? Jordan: 0.98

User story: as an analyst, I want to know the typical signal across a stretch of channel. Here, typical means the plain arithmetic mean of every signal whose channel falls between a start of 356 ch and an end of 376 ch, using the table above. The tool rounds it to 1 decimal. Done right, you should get 10.0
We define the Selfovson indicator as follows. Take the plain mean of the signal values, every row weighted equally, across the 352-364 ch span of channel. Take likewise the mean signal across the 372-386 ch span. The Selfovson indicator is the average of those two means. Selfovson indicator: 9.2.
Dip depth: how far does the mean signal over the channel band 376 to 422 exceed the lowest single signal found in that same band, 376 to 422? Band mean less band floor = 2.2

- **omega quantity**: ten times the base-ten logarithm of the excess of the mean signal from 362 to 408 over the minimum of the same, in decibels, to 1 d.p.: 4.1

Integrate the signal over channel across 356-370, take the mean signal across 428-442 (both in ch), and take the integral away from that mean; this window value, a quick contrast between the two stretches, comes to -131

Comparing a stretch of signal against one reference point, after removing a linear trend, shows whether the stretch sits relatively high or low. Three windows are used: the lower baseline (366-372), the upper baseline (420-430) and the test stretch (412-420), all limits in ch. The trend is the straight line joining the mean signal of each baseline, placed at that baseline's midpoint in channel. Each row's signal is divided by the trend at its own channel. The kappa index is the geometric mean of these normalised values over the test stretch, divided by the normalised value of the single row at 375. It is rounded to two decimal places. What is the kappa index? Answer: 1.22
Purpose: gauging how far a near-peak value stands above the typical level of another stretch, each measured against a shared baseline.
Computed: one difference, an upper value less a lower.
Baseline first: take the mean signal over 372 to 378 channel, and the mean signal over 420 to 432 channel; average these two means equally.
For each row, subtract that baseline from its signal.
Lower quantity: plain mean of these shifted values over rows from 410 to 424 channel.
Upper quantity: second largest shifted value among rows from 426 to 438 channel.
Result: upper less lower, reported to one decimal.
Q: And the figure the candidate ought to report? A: 4.6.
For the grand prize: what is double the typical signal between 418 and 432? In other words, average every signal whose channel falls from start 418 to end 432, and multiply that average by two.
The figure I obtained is 16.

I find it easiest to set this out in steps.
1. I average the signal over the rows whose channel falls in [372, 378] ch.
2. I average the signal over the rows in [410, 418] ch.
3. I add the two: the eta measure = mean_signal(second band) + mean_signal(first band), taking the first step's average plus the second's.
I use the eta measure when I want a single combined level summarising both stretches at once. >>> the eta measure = 17.6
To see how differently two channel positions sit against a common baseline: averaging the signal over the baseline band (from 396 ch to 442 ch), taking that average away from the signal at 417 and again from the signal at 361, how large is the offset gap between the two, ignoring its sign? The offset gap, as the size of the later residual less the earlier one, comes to 1.8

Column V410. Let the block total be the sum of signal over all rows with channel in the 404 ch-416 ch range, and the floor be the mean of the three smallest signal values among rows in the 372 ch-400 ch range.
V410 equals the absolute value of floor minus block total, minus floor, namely 45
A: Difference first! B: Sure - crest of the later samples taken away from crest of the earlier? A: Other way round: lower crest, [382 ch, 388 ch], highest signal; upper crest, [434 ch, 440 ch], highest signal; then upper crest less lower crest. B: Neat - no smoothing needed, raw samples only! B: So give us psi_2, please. 9.2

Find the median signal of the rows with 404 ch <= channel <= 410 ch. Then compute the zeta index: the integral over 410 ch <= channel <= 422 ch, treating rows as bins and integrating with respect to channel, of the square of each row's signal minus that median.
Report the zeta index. 25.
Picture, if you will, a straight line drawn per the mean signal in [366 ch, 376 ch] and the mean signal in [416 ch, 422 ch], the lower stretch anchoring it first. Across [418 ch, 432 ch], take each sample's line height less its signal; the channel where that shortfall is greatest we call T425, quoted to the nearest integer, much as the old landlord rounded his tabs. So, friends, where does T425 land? 425 ch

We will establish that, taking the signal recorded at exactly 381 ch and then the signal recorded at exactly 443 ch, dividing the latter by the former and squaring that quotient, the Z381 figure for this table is 4.6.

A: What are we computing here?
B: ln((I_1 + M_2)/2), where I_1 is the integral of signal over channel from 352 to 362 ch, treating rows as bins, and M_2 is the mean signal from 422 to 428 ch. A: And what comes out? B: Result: 4.05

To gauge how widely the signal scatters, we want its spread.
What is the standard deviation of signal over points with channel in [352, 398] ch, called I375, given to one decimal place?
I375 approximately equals 1.9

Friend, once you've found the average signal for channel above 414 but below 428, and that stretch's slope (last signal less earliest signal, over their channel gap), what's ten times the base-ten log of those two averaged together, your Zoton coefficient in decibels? 5.5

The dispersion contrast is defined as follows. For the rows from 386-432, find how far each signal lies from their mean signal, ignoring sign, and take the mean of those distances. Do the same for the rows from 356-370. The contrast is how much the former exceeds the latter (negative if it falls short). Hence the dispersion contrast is 1.2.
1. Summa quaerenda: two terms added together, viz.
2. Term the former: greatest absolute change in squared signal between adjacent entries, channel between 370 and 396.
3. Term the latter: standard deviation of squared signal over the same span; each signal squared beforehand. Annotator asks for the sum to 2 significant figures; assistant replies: 35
